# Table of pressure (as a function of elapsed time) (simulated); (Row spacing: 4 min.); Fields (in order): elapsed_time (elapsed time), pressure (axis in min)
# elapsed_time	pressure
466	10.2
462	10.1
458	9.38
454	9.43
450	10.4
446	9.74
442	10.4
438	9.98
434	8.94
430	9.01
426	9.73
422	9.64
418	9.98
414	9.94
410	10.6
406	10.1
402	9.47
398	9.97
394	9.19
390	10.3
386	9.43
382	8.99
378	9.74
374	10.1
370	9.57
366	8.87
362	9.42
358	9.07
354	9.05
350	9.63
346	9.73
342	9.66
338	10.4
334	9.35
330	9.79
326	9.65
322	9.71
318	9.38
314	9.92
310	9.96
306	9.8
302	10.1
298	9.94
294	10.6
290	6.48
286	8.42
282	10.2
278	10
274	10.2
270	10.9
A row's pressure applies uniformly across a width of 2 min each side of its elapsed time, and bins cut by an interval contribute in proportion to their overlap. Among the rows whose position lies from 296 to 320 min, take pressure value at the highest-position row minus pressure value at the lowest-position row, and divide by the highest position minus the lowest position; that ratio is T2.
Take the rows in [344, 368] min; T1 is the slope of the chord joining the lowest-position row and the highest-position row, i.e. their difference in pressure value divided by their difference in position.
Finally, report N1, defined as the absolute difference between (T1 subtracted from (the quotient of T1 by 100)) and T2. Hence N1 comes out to 0.07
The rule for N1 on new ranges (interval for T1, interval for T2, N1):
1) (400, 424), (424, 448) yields 0.01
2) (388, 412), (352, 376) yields 0.07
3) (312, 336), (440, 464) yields 0.04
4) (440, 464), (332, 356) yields 0.03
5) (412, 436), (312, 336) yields 0.08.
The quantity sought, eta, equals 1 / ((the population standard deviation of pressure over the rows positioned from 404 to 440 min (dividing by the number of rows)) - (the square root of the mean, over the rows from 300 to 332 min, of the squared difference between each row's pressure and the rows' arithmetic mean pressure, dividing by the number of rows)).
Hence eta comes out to 3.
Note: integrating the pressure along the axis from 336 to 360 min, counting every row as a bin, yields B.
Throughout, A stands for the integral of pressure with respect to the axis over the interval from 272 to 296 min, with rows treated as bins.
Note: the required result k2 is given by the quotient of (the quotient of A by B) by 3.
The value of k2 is 0.3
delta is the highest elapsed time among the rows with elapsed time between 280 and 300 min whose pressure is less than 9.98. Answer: 298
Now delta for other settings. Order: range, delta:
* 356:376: 370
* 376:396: 394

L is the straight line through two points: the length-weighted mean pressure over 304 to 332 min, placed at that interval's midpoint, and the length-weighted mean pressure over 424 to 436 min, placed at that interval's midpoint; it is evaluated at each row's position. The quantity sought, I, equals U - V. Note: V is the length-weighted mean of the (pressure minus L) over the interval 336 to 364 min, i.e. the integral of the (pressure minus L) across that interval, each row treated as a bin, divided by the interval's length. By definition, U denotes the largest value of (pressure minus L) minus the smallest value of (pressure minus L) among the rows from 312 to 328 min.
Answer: 0.6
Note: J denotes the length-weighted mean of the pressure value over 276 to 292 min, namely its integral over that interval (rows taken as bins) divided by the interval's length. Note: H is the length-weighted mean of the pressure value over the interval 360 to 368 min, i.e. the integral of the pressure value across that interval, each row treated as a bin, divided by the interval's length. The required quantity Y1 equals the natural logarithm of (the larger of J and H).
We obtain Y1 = 2.21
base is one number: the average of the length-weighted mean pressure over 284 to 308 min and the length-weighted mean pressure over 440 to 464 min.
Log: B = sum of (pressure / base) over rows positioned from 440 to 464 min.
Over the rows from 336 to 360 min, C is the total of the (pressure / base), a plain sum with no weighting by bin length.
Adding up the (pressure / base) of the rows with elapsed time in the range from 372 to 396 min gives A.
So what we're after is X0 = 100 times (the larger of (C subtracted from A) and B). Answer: 621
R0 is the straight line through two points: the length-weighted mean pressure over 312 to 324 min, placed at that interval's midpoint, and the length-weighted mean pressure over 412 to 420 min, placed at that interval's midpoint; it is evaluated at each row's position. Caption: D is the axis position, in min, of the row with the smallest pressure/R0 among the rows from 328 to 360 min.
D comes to 354 min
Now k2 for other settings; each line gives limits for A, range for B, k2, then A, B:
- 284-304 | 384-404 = 0.3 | 182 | 193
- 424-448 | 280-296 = 0.5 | 231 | 143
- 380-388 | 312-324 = 0.2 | 74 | 116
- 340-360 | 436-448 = 0.5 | 189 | 120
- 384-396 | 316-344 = 0.1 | 116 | 272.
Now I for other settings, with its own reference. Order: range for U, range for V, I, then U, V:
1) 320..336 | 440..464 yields -0.4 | 0.42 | 0.8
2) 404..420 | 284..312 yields 1.1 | 0.64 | -0.5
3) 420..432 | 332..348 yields 0.6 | 0.70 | 0.1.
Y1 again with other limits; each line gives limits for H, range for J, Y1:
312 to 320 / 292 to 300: 2.33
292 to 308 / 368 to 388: 2.31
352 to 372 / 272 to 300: 2.24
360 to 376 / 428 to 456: 2.27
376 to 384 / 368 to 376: 2.29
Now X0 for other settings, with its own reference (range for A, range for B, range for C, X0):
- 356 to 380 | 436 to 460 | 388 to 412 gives 620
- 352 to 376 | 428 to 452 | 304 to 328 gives 611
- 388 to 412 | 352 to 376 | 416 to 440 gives 586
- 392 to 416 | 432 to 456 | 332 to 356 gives 616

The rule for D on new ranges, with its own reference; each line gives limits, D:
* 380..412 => 382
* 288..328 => 290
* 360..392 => 366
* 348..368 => 366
